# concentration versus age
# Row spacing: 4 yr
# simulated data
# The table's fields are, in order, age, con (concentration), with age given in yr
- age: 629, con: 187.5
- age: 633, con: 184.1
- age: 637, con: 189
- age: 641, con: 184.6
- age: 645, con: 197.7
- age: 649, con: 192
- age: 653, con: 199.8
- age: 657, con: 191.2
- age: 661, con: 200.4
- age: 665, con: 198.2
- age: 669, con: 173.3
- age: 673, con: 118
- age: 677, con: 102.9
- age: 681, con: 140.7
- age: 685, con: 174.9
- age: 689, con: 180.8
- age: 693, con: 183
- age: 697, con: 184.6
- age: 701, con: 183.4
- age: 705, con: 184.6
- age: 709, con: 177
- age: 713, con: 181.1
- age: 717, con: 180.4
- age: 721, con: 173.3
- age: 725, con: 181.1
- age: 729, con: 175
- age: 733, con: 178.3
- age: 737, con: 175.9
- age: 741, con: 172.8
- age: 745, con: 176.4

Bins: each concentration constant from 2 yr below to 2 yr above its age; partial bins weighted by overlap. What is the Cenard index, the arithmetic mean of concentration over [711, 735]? 178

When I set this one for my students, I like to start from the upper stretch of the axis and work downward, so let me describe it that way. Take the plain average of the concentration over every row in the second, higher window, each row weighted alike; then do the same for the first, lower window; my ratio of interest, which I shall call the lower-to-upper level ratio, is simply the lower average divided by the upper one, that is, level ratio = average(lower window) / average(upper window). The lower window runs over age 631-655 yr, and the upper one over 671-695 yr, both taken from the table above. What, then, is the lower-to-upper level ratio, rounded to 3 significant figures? 1.27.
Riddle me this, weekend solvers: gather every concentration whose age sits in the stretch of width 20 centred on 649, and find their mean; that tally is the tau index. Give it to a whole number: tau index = 193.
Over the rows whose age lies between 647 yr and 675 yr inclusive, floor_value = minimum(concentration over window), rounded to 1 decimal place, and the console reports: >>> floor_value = 118.0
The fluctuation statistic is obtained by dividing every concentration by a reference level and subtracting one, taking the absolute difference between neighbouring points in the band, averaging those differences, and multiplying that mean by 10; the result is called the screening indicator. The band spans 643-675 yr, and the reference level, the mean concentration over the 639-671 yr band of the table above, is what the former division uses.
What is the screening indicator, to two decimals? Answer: 0.85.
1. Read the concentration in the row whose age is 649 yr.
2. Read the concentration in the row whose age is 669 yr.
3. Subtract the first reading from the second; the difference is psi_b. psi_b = -19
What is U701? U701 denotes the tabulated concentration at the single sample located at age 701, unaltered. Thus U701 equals 183.4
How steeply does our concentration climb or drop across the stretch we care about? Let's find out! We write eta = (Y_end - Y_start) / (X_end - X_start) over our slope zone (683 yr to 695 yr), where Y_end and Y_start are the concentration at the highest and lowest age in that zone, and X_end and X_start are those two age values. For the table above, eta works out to 1.0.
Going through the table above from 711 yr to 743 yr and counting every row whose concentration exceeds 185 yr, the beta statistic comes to 0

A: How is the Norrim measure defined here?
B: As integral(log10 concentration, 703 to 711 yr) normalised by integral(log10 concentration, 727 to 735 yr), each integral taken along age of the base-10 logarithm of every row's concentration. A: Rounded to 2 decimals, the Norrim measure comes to 1.00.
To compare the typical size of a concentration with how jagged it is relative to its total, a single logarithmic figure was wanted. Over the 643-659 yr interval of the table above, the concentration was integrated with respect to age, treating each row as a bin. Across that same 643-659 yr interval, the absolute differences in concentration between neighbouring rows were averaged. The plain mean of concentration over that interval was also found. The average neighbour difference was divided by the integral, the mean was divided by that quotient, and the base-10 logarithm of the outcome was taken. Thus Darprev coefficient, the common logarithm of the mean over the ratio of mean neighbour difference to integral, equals 4.9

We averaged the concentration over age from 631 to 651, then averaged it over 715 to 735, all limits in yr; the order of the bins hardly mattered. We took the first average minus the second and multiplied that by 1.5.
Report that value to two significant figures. 18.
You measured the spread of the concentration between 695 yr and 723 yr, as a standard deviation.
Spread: 4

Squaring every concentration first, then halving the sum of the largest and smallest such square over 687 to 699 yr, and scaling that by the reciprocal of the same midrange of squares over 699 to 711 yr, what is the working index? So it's 1.02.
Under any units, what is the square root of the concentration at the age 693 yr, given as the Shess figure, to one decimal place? 13.5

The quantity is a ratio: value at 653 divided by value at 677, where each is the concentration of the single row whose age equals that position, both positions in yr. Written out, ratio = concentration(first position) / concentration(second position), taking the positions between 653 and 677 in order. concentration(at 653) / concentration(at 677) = 1.94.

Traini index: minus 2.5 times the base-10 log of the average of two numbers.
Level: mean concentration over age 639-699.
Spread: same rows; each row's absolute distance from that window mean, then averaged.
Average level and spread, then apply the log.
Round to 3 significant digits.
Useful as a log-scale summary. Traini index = -4.98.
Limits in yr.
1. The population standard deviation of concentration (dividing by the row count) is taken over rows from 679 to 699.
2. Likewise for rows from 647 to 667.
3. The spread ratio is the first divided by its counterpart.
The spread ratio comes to 4.2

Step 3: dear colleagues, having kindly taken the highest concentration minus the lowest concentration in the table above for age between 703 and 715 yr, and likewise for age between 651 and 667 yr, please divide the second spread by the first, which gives 1.2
